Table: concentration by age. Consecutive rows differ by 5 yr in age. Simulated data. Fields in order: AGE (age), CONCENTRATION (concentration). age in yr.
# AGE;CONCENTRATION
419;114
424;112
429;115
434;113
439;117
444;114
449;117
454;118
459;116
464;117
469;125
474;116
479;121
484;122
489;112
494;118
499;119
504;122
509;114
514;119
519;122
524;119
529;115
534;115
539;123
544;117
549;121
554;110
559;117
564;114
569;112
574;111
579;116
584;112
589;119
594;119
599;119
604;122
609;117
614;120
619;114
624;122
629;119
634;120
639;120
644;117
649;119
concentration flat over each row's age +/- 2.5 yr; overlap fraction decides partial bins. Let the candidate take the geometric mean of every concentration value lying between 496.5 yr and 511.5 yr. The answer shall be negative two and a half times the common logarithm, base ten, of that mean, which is -5.18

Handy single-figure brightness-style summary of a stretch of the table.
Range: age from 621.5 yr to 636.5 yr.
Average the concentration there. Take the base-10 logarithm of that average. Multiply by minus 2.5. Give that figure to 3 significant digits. -5.20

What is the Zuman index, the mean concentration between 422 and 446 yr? 114.2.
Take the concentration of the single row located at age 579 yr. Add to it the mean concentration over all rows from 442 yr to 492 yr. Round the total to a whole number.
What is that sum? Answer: 234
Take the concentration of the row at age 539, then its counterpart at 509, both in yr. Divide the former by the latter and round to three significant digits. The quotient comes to 1.08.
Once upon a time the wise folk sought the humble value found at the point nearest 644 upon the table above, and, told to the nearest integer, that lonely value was 117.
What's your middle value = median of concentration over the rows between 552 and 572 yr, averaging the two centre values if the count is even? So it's 113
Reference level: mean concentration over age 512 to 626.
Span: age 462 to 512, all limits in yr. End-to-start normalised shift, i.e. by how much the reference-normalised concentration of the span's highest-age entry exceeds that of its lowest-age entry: -0.03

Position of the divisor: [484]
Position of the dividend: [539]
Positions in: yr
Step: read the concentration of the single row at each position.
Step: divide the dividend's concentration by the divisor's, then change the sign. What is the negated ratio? -1.01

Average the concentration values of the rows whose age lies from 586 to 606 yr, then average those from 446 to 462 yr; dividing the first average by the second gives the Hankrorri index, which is 1.02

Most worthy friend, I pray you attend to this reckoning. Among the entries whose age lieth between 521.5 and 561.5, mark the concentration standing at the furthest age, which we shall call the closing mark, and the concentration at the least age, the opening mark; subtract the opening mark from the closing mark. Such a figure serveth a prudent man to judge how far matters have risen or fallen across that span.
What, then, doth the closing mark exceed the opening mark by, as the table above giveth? -2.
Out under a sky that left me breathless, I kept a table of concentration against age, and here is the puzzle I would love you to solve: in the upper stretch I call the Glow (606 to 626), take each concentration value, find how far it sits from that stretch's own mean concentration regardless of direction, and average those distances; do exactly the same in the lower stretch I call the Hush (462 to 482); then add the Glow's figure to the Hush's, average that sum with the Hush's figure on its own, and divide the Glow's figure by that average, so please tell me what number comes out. 0.59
